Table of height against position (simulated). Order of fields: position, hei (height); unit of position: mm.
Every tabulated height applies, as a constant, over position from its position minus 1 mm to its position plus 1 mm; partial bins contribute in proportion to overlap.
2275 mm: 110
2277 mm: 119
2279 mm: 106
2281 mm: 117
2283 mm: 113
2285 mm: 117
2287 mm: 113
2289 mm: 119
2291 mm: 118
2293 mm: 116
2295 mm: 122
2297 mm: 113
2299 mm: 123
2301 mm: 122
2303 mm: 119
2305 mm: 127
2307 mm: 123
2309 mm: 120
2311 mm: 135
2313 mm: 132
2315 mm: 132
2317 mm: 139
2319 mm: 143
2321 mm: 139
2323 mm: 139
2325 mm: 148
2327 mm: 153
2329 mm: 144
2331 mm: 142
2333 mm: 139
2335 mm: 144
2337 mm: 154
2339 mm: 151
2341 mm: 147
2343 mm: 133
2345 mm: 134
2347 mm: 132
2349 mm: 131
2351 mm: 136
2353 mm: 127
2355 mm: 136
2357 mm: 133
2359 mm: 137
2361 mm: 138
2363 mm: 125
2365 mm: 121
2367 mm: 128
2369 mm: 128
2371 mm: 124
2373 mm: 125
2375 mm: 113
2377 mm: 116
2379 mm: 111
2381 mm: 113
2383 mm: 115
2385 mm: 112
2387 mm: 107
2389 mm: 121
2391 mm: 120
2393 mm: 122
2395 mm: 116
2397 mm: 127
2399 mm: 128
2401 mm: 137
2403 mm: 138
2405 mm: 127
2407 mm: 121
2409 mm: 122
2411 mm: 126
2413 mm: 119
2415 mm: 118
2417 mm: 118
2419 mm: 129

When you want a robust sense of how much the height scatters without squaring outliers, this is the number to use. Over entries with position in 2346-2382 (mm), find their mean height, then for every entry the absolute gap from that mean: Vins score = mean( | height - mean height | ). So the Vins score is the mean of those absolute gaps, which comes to 7.0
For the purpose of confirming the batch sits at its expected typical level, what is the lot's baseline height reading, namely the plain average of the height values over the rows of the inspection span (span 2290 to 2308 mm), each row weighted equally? 120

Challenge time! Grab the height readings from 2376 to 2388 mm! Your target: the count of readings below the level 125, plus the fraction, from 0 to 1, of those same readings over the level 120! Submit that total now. 6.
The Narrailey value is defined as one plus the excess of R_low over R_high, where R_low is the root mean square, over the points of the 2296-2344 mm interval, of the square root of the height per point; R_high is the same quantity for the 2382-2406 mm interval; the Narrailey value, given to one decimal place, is 1.6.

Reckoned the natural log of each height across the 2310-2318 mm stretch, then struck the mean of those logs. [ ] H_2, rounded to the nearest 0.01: 4.90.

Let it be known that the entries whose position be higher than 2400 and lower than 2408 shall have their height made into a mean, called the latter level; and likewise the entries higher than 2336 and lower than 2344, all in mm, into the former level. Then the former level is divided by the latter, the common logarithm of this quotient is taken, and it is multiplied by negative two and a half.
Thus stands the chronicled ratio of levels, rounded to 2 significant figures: -0.12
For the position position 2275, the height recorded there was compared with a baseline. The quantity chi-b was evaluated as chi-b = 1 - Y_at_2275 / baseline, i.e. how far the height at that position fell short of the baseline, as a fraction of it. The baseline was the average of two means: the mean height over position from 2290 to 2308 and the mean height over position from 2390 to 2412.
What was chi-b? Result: 0.11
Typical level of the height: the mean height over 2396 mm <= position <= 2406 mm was 131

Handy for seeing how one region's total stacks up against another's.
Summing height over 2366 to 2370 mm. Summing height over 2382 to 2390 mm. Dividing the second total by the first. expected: 1.8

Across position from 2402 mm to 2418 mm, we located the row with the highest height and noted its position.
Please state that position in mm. 2403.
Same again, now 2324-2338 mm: 2337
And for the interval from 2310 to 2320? 2319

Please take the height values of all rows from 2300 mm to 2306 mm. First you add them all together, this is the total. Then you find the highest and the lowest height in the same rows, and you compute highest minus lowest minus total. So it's -360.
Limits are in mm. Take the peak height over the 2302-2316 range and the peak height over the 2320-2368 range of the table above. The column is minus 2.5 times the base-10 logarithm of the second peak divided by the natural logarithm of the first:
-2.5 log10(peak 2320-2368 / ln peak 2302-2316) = -3.74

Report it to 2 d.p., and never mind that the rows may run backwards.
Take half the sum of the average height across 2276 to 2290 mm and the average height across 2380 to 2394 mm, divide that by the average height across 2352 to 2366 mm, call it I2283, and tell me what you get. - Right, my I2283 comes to 0.88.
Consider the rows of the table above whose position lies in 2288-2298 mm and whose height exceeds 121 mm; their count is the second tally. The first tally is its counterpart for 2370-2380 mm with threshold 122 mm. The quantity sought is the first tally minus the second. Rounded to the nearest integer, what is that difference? 1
